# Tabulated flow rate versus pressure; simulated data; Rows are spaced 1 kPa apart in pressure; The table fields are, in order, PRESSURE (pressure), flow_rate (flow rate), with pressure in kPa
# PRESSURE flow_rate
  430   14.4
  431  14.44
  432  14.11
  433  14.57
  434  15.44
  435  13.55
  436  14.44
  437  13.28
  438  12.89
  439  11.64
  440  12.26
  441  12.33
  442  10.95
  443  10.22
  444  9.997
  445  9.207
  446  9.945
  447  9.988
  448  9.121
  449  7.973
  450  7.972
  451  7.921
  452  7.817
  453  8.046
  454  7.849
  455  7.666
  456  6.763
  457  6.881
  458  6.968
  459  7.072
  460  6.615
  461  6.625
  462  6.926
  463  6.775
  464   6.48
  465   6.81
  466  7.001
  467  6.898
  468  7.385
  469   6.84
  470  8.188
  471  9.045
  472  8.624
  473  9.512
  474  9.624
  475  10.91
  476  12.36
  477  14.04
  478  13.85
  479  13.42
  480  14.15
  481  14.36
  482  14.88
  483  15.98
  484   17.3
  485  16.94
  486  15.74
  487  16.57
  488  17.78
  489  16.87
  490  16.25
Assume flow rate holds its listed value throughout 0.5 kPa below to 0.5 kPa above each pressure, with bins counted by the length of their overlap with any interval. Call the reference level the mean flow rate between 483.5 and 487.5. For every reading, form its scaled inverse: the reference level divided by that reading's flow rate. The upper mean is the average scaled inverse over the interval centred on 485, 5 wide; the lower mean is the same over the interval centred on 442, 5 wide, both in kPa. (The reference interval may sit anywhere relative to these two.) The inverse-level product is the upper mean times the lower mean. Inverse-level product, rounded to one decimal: 1.5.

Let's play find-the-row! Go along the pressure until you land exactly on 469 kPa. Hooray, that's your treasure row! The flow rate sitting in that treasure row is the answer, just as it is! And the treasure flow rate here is 6.84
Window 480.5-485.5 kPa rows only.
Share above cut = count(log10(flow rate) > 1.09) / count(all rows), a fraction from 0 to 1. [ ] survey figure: 1.00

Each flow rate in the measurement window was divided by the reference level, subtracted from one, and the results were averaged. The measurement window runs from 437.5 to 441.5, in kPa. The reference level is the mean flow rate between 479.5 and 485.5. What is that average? 0.21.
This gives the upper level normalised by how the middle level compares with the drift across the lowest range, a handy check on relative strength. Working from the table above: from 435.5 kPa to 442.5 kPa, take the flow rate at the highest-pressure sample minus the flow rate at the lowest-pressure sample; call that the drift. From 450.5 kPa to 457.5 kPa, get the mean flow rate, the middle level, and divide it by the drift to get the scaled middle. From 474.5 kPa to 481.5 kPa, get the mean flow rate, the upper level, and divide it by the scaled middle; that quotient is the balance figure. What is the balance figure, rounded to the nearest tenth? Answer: -6.1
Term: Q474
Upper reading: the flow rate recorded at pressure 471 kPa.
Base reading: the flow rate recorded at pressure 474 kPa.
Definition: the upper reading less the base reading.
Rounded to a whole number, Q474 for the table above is -1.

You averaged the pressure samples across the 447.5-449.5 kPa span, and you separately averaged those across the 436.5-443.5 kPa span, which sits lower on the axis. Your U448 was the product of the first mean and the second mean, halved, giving 51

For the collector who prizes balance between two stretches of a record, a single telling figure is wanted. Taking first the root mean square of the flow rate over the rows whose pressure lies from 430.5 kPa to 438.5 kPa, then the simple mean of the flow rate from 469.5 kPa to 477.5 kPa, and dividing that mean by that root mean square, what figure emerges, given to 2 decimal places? 0.73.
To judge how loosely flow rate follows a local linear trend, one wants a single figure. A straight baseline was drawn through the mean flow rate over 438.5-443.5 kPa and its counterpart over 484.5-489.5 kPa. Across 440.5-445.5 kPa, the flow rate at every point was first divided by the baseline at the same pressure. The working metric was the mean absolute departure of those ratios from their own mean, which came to 0.086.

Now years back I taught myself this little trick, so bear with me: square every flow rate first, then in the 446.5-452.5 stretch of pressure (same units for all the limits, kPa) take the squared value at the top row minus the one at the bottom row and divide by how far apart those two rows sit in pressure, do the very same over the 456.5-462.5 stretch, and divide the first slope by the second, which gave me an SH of -62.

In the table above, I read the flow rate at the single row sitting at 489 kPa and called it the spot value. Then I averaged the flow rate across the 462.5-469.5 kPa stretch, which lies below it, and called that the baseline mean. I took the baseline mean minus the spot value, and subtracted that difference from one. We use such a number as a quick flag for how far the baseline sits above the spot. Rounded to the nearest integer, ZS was 11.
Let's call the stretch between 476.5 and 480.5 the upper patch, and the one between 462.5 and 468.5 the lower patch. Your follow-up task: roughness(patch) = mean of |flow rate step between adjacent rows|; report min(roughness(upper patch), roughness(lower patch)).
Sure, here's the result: 0.28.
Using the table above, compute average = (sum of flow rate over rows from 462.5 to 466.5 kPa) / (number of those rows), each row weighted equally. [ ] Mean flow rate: 7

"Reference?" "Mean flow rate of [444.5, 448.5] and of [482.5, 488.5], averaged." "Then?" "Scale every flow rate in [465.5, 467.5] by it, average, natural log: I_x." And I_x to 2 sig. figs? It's -0.64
